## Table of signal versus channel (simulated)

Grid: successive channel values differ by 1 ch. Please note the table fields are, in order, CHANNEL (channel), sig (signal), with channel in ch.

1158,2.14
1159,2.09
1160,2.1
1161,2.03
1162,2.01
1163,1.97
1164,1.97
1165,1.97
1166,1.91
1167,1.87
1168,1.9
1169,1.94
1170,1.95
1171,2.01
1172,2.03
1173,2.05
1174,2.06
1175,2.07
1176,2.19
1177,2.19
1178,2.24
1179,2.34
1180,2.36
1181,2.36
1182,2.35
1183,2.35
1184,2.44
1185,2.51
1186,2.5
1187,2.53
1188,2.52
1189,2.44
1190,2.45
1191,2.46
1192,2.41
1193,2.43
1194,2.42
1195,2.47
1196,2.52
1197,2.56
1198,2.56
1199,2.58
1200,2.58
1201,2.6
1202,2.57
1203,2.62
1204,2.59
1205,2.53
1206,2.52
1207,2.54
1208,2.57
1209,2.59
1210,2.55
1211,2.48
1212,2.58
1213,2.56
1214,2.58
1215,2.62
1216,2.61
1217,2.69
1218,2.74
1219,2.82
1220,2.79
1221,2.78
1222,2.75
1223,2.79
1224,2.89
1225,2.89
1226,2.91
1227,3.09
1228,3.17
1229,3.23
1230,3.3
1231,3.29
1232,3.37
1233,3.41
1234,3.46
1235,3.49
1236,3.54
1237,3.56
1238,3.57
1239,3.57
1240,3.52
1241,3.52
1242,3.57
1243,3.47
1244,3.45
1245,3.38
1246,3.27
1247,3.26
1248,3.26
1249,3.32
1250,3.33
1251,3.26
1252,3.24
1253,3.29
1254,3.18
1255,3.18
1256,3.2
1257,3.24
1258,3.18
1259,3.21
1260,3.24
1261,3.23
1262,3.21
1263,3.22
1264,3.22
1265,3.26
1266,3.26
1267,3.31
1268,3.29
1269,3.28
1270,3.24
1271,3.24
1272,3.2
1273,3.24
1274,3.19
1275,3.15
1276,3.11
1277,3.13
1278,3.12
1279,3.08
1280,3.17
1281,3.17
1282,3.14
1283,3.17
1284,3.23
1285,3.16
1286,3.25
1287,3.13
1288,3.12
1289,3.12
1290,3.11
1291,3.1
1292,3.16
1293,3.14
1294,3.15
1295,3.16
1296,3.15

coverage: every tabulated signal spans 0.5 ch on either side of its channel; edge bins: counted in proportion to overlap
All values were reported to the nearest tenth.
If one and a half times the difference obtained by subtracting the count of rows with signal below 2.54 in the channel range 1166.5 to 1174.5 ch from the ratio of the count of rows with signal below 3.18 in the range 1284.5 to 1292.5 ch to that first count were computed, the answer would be -10.7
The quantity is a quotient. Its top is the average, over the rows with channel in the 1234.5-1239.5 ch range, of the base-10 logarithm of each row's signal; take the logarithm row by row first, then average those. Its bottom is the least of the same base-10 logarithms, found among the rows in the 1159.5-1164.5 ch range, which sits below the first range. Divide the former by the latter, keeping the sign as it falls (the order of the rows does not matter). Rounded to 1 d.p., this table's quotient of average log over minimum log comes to 1.9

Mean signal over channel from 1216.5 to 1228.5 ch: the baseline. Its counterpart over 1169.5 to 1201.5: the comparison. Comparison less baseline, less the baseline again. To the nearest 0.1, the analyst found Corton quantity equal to -3.4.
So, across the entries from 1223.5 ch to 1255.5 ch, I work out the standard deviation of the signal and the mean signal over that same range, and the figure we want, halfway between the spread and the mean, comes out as 1.8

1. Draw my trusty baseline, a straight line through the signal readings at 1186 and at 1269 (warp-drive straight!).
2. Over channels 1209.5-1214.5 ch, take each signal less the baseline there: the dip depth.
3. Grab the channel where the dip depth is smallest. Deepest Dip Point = 1211 ch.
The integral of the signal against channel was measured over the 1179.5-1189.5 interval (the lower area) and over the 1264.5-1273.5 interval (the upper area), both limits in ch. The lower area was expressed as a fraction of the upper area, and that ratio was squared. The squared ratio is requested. 0.69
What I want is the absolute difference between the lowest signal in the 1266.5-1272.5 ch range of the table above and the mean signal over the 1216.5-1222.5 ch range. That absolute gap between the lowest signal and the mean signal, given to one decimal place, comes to 0.4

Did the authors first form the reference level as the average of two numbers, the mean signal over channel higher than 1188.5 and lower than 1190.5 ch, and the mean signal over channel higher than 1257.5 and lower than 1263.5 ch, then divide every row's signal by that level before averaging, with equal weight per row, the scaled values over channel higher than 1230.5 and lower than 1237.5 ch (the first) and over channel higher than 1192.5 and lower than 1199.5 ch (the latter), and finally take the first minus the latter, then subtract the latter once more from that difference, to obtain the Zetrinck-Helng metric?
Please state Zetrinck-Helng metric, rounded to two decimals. -0.55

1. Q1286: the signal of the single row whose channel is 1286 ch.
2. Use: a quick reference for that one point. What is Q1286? 3.25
